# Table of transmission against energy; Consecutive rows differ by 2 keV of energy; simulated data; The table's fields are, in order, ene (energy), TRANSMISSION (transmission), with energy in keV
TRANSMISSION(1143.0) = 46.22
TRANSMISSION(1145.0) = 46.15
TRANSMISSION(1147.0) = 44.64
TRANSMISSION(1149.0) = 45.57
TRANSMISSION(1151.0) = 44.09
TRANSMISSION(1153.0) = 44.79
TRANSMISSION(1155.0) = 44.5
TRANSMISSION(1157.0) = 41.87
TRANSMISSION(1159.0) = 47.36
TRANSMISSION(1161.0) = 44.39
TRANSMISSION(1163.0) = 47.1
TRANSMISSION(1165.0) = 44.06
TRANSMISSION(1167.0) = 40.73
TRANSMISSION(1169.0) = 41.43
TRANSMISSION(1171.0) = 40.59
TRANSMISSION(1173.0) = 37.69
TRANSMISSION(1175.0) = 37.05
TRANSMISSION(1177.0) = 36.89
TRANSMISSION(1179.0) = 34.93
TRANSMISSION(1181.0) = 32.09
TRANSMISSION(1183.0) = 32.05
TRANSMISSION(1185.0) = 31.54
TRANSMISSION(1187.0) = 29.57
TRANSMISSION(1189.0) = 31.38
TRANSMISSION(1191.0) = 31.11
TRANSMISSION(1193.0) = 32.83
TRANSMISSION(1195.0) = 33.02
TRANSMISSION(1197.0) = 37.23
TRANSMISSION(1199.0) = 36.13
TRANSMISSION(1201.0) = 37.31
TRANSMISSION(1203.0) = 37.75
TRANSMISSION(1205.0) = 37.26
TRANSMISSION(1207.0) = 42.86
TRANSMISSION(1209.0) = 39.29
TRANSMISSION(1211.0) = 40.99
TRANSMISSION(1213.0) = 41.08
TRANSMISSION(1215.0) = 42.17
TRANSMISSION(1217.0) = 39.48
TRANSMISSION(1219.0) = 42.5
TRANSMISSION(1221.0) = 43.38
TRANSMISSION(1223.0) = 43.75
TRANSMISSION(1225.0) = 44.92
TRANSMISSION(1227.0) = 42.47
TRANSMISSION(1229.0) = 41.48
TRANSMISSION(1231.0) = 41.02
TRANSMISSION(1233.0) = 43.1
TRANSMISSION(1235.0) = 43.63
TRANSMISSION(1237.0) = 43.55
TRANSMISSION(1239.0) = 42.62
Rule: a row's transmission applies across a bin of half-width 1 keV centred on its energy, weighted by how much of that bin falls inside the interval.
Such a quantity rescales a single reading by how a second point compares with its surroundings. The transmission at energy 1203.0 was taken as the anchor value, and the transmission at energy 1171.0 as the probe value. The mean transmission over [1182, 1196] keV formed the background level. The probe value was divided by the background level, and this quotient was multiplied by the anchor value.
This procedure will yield 48.4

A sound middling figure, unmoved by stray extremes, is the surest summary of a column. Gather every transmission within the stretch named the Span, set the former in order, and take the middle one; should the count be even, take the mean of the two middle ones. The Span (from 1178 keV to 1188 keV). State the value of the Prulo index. 32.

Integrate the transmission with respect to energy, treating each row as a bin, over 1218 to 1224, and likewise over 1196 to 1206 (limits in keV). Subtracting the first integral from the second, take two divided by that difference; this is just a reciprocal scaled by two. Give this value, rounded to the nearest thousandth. 0.018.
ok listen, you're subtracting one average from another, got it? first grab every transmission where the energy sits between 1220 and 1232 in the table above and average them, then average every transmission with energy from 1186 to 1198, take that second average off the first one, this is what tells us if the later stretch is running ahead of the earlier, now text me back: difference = 10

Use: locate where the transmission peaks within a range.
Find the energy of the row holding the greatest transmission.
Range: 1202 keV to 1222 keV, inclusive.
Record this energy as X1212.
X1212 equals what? 1221.0 keV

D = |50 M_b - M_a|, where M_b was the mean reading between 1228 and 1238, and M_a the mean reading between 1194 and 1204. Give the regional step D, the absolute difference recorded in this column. 2092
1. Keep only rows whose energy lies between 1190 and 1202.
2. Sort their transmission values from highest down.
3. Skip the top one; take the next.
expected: 37.23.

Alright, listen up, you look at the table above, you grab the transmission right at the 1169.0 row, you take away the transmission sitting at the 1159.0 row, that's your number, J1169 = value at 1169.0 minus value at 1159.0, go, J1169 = -6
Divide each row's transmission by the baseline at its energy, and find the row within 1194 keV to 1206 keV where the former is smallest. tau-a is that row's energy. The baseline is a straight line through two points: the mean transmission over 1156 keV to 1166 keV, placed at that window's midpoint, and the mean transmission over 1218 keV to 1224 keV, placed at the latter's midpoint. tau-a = 1195.0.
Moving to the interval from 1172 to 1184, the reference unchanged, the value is 1181.0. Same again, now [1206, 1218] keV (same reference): 1209.0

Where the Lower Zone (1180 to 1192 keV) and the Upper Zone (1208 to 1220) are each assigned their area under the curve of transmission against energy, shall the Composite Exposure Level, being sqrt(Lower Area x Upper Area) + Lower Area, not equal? 805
